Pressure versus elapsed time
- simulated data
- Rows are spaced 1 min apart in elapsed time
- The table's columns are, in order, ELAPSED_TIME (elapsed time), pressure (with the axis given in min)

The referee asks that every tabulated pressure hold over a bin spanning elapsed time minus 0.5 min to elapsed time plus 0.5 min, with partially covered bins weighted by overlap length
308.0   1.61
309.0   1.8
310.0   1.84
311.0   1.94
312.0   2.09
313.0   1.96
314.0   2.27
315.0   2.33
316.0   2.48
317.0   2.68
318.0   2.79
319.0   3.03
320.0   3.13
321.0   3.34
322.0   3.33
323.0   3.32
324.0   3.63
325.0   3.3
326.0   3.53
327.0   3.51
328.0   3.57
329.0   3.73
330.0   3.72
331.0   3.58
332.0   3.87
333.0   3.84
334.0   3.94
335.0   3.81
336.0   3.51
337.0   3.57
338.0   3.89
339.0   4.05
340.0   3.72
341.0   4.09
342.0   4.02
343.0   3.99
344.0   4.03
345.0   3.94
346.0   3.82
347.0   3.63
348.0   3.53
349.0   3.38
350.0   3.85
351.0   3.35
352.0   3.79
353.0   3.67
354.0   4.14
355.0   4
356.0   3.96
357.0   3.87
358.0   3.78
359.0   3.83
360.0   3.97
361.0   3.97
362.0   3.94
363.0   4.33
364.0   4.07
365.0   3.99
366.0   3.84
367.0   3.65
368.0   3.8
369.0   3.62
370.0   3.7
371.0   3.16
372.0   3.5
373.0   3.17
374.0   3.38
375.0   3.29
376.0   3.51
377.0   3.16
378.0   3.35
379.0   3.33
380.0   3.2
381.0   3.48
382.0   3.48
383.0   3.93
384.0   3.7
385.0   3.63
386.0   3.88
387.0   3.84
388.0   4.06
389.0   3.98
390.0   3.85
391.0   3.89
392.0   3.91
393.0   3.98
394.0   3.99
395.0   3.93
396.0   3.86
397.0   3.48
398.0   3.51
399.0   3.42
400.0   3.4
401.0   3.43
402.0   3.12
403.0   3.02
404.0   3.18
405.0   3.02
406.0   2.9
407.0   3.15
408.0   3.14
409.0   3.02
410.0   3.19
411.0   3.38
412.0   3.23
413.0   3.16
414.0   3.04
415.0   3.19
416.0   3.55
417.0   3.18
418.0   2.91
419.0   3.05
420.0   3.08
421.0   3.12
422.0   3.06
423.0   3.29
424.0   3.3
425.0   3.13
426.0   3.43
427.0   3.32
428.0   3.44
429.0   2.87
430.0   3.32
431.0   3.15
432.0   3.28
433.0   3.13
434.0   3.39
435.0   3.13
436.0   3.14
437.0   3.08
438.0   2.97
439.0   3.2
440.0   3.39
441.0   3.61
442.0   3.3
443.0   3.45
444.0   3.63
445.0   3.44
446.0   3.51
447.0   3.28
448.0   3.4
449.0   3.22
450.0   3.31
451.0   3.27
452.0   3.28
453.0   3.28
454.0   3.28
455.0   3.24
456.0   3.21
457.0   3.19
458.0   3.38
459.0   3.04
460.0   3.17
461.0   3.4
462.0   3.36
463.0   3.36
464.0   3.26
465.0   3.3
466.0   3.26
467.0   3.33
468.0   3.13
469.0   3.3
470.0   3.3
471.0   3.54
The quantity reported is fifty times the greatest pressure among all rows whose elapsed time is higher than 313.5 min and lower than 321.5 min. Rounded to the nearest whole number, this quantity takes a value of 167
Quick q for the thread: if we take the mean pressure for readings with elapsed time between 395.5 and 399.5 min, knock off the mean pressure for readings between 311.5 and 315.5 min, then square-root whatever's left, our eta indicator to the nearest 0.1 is 1.2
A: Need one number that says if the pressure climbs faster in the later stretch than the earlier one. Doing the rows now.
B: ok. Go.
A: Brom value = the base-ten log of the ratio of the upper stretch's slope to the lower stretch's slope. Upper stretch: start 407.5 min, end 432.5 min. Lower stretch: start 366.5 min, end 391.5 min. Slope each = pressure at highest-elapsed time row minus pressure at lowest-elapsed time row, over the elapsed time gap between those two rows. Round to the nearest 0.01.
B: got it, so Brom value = -0.23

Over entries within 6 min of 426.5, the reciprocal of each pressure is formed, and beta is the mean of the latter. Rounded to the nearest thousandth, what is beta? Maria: 0.311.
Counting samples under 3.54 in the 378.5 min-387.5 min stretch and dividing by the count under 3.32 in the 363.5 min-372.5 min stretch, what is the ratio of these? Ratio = 4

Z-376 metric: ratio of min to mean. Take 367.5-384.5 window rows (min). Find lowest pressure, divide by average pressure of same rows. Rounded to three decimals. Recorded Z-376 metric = 0.914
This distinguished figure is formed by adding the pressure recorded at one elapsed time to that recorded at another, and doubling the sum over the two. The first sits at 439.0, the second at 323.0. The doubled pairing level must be 13.0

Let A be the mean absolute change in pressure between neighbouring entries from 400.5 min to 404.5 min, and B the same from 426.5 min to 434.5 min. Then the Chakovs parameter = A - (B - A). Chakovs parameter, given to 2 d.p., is 0.12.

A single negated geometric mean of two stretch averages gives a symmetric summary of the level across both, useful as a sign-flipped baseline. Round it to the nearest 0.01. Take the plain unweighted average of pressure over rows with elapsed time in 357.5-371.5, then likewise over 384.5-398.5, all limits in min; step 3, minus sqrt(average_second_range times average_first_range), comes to -3.84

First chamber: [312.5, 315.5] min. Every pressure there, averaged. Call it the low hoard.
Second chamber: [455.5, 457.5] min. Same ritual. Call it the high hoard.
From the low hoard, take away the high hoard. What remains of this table -1.0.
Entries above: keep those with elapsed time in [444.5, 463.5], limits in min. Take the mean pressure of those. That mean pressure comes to 3.30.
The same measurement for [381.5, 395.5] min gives 3.86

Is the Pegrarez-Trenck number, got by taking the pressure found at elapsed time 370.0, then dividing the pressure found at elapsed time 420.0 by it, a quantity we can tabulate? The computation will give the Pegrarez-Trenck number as 0.832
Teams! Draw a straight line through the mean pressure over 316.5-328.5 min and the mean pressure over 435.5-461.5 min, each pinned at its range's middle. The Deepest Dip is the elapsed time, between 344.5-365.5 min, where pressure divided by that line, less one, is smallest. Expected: 351.0 min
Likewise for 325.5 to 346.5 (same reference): 336.0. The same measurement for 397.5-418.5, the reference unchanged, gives 406.0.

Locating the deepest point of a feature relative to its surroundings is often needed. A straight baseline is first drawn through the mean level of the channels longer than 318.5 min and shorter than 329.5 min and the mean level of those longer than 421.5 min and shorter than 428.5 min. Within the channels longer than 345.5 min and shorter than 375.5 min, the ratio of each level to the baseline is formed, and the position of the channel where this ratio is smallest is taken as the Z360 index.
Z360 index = 371.0 min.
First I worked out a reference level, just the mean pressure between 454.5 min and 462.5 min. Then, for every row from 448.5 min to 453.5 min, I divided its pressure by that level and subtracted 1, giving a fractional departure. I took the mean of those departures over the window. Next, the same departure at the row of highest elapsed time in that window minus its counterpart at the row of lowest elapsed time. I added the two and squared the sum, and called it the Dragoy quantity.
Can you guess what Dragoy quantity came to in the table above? 0.0007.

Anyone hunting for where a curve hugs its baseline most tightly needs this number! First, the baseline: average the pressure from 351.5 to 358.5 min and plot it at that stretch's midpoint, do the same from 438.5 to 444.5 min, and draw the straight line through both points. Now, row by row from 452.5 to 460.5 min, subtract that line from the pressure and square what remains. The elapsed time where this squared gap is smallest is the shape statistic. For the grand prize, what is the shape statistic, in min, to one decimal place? 458.0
